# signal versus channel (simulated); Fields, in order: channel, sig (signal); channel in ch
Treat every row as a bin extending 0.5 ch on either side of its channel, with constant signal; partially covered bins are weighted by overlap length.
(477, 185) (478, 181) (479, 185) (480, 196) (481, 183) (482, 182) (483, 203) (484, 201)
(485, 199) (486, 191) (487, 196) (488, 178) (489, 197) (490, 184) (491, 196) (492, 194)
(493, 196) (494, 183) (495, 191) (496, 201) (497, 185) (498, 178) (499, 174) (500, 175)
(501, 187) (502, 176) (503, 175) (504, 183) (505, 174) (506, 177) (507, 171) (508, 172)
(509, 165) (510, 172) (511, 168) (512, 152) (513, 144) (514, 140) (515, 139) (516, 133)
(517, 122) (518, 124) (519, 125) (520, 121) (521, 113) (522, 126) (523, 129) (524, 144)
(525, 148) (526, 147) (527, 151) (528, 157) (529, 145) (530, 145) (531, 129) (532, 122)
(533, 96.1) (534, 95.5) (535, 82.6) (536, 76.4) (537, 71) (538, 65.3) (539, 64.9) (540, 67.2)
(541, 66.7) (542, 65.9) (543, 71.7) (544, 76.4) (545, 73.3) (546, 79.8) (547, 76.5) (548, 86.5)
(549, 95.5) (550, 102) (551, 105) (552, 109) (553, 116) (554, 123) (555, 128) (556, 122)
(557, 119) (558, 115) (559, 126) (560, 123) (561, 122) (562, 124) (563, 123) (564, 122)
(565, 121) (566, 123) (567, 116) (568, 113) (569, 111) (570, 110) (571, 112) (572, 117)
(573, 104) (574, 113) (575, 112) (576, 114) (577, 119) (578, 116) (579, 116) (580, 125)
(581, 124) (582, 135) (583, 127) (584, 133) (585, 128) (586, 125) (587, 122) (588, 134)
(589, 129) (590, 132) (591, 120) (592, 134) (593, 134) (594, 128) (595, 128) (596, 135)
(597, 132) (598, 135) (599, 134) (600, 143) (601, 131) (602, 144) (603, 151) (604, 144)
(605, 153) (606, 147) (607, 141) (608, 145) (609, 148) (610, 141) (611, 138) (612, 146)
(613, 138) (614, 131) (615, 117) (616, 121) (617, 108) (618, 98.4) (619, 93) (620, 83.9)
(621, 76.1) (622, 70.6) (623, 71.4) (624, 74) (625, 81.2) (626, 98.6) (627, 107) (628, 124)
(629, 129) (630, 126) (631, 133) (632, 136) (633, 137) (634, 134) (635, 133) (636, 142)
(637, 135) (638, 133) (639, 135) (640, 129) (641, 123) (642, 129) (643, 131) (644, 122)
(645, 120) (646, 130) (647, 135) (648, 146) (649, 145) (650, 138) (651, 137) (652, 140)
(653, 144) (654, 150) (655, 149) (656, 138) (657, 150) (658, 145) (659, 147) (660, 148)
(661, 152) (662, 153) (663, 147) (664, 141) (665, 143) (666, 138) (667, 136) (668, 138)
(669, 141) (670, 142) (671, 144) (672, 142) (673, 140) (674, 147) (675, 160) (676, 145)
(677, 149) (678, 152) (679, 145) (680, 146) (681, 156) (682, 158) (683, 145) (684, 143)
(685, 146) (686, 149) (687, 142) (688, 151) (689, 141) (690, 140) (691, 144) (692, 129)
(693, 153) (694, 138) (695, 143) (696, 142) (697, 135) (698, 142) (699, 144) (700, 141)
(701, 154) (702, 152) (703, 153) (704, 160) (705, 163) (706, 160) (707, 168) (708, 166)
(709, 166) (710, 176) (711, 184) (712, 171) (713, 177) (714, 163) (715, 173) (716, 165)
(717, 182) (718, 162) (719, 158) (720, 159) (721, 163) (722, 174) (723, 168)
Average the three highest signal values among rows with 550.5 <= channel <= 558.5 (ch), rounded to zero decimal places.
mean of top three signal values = 124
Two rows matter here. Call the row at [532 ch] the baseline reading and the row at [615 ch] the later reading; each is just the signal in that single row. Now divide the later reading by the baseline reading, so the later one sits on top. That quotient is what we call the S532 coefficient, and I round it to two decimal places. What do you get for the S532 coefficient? 0.96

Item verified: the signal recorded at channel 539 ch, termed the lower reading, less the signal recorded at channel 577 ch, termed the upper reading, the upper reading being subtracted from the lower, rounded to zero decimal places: -54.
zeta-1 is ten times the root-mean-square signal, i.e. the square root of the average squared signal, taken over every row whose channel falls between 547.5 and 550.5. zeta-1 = 949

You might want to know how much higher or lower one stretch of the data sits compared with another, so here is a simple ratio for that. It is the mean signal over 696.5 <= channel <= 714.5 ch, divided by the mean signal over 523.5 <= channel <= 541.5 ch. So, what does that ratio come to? 1.46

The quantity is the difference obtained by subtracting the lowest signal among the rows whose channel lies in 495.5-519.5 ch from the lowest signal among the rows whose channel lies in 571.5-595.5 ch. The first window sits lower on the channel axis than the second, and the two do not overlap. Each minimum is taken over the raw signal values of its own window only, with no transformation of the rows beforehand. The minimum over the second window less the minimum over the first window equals -18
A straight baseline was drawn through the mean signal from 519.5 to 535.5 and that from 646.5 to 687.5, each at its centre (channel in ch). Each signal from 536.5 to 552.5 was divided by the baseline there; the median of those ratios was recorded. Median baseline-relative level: 0.57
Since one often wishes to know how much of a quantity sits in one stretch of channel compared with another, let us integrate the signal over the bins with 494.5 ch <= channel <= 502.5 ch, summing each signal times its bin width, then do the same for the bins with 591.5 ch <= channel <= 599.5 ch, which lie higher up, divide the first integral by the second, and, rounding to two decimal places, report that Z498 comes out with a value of 1.38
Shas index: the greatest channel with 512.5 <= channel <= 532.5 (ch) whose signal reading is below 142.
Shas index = 532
